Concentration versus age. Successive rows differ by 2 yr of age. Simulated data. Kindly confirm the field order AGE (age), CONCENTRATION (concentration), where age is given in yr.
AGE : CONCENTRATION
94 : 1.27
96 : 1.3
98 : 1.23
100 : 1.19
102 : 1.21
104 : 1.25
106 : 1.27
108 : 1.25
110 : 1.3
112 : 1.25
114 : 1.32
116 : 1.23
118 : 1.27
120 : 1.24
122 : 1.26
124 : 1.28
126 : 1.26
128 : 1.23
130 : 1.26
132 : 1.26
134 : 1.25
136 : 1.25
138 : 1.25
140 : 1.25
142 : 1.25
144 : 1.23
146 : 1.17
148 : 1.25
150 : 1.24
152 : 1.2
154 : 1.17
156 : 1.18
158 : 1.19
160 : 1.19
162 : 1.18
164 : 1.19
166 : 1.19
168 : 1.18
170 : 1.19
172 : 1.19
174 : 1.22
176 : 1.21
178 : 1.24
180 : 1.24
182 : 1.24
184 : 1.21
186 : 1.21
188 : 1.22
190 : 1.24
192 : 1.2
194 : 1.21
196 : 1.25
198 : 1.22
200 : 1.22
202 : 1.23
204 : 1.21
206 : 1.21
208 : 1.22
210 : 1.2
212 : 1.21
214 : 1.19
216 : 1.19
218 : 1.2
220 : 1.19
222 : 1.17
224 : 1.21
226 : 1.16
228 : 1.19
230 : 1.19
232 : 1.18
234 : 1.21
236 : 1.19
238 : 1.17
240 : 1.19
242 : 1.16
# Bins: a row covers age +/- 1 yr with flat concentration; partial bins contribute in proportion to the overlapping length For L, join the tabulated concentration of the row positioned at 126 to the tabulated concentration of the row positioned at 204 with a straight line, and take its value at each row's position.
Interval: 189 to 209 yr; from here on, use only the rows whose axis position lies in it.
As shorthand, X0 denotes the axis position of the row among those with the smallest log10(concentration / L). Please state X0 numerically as 192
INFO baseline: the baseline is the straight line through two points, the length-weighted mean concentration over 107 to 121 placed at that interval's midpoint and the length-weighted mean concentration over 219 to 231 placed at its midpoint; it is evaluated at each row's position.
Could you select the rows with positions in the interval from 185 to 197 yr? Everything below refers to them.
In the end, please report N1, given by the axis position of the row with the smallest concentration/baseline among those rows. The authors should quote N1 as 192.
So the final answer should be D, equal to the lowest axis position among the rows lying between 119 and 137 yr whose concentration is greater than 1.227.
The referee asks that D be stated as 120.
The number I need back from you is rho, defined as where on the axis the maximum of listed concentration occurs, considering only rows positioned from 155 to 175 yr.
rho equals 174 yr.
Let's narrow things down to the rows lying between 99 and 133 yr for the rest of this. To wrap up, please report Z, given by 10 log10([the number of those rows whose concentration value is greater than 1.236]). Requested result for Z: 11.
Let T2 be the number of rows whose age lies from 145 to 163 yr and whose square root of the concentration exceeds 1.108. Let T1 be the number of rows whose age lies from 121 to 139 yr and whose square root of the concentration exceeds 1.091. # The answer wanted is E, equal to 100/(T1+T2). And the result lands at 9.1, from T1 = 9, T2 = 2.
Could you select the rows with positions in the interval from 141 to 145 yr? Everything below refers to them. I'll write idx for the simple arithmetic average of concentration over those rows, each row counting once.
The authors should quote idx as 1.24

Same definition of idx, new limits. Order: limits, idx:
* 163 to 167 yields 1.19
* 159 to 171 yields 1.19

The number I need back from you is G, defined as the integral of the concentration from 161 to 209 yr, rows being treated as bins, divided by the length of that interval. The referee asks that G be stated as 1.21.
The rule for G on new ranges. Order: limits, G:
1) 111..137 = 1.26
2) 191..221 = 1.21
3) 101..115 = 1.26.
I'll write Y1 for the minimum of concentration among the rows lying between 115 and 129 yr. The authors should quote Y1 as 1.23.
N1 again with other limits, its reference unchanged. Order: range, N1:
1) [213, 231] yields 226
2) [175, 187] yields 176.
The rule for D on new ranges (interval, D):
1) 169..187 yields 178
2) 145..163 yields 148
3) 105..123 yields 106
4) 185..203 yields 190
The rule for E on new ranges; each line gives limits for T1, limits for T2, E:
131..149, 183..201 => 10.0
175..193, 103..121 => 5.6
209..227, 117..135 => 7.7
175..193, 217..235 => 11.1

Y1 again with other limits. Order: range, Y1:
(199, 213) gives 1.2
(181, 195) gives 1.2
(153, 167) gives 1.17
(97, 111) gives 1.19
